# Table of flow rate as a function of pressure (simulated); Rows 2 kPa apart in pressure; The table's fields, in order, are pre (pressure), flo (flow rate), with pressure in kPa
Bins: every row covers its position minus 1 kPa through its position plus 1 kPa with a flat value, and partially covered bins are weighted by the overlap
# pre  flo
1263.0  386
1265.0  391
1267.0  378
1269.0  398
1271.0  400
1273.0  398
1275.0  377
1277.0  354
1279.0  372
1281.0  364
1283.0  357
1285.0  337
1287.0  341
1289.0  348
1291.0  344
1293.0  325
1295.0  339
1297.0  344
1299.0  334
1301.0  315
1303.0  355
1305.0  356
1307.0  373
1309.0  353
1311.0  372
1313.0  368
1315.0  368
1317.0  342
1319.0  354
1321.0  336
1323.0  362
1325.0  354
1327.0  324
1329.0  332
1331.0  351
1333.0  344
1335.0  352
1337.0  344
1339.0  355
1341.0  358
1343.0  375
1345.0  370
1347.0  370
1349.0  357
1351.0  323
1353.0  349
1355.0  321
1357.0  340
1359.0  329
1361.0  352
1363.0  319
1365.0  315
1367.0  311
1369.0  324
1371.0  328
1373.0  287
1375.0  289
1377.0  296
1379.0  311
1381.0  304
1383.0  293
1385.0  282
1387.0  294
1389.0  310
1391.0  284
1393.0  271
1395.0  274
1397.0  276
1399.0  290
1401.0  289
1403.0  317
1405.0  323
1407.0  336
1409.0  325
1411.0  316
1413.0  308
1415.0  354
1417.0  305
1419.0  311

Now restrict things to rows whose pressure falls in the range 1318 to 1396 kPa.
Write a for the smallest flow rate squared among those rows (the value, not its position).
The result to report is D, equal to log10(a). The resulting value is 4.87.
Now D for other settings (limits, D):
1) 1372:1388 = 4.90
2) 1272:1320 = 5.00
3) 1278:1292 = 5.06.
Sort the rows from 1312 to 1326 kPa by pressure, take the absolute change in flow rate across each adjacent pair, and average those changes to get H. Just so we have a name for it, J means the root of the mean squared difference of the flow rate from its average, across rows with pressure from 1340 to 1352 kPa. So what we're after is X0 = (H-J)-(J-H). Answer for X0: -5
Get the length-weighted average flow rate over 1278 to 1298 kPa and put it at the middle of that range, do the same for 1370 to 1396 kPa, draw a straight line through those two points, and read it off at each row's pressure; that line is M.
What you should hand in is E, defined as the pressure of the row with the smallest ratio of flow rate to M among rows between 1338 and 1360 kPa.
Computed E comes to 1351.0 kPa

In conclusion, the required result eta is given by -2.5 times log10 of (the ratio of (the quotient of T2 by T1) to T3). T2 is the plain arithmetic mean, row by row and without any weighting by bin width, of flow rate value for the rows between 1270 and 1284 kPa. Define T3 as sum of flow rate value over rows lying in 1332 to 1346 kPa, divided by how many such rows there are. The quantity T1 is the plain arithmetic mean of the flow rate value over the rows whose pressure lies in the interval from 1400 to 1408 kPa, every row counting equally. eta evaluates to 6.20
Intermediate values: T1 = 316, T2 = 375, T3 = 357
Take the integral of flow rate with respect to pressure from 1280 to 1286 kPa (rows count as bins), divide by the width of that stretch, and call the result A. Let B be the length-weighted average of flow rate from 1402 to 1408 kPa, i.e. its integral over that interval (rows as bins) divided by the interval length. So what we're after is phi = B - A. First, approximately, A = 353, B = 325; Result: -27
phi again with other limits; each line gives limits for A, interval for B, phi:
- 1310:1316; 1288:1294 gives -30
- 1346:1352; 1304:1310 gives 11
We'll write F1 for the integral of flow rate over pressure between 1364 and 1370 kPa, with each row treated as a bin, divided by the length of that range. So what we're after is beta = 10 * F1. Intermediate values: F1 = 317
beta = 3167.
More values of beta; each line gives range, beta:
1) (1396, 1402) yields 2850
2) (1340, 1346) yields 3677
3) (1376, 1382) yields 3037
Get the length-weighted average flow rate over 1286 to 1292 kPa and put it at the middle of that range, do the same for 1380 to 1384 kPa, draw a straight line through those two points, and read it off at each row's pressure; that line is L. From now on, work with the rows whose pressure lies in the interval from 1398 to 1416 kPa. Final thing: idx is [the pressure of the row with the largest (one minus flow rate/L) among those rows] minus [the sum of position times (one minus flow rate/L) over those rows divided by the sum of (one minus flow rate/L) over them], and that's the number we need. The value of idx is -8.7 kPa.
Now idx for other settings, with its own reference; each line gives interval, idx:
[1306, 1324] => 6.8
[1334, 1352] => 7.8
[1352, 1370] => 7.4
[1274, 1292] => 7.3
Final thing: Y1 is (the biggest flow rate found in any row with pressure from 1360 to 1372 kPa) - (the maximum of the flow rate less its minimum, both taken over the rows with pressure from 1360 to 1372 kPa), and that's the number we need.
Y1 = 311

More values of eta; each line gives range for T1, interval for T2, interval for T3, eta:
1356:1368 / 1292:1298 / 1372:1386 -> 6.15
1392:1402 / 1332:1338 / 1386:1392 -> 5.95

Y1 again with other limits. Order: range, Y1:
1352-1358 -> 321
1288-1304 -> 315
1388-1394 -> 271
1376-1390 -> 282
